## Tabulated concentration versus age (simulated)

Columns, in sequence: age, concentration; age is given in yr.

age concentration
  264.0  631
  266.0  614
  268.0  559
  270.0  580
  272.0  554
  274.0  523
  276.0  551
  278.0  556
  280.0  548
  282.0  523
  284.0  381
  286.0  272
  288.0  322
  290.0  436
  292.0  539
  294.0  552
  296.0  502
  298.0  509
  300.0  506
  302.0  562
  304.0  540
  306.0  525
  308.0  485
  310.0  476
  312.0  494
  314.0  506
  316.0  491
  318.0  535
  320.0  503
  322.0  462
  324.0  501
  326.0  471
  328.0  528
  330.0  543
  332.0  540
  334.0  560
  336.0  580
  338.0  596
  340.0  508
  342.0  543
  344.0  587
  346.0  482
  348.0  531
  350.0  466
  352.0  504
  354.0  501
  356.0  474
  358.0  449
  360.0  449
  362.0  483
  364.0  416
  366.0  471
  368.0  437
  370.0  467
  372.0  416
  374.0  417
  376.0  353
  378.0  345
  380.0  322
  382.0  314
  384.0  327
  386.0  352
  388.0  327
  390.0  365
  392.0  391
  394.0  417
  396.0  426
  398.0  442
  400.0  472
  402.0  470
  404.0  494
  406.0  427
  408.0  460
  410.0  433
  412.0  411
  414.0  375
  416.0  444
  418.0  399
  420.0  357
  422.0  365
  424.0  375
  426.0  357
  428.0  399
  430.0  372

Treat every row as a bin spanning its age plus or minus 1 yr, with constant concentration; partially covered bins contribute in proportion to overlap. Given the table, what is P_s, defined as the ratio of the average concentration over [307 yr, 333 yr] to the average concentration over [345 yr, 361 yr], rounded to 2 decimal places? 1.04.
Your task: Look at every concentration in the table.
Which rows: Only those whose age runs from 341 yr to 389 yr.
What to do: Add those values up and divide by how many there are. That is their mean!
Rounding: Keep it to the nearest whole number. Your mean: 435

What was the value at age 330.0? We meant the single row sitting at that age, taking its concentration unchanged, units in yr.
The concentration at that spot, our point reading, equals 543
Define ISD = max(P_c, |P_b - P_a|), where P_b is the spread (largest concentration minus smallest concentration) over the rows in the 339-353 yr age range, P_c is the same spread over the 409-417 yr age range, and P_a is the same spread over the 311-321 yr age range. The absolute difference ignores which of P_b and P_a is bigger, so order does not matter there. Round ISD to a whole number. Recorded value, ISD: 77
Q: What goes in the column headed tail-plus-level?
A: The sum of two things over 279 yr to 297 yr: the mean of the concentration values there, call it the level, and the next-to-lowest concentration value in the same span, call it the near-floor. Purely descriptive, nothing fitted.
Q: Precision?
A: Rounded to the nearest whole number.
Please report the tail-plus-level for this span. 775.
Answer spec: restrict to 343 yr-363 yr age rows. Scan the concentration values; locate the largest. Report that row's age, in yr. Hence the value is 344.0 yr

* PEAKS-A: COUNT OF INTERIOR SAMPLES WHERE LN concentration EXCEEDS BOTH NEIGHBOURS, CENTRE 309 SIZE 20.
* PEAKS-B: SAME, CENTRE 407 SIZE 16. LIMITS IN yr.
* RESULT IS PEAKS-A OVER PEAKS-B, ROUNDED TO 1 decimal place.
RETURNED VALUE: 1.0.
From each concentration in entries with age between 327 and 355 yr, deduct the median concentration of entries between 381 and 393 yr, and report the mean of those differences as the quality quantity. 194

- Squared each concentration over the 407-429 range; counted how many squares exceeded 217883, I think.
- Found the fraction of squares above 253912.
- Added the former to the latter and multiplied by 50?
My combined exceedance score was 0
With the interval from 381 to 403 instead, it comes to 100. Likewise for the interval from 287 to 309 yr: 482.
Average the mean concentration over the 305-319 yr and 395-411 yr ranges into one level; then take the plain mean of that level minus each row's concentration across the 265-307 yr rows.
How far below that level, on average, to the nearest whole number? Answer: -30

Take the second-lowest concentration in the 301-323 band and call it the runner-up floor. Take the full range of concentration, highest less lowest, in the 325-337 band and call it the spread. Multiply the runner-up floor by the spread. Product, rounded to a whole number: 51884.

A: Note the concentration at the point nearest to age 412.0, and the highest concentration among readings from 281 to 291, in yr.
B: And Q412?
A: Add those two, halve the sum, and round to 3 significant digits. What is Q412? 467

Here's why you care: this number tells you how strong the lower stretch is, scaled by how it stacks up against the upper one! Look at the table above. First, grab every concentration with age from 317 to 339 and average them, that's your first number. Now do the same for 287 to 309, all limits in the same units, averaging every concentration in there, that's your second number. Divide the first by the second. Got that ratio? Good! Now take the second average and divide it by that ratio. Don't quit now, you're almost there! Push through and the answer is 469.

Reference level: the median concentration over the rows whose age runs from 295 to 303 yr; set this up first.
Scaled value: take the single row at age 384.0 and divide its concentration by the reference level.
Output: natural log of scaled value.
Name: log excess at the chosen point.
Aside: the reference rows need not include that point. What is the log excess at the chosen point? -0.44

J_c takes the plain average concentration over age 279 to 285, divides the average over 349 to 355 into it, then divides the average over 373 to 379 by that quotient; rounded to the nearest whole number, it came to 377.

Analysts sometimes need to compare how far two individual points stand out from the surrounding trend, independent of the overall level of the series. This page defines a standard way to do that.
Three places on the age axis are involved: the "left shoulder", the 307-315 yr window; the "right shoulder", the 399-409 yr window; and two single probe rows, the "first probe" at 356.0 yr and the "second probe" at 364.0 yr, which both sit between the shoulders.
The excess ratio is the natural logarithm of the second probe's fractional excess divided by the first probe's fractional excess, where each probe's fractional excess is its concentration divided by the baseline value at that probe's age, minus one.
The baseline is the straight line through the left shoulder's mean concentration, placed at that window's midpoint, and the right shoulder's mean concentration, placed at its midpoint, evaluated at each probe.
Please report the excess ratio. 2.7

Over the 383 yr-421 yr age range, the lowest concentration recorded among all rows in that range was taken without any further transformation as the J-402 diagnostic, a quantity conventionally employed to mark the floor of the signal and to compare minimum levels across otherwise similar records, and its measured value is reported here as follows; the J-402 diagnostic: 327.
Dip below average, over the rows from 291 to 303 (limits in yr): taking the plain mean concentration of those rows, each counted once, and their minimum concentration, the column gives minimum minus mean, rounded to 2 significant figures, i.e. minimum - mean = -26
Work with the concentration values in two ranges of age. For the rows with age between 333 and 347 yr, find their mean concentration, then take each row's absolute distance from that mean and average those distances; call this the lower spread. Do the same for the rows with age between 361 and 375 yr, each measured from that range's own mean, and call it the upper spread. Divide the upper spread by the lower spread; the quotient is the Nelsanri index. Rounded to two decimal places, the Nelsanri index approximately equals 0.75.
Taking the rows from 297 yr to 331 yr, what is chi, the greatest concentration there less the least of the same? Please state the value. 100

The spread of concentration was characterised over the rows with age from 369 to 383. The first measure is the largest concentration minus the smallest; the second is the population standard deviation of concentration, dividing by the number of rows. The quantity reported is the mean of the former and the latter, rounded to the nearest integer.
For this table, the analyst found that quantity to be 103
